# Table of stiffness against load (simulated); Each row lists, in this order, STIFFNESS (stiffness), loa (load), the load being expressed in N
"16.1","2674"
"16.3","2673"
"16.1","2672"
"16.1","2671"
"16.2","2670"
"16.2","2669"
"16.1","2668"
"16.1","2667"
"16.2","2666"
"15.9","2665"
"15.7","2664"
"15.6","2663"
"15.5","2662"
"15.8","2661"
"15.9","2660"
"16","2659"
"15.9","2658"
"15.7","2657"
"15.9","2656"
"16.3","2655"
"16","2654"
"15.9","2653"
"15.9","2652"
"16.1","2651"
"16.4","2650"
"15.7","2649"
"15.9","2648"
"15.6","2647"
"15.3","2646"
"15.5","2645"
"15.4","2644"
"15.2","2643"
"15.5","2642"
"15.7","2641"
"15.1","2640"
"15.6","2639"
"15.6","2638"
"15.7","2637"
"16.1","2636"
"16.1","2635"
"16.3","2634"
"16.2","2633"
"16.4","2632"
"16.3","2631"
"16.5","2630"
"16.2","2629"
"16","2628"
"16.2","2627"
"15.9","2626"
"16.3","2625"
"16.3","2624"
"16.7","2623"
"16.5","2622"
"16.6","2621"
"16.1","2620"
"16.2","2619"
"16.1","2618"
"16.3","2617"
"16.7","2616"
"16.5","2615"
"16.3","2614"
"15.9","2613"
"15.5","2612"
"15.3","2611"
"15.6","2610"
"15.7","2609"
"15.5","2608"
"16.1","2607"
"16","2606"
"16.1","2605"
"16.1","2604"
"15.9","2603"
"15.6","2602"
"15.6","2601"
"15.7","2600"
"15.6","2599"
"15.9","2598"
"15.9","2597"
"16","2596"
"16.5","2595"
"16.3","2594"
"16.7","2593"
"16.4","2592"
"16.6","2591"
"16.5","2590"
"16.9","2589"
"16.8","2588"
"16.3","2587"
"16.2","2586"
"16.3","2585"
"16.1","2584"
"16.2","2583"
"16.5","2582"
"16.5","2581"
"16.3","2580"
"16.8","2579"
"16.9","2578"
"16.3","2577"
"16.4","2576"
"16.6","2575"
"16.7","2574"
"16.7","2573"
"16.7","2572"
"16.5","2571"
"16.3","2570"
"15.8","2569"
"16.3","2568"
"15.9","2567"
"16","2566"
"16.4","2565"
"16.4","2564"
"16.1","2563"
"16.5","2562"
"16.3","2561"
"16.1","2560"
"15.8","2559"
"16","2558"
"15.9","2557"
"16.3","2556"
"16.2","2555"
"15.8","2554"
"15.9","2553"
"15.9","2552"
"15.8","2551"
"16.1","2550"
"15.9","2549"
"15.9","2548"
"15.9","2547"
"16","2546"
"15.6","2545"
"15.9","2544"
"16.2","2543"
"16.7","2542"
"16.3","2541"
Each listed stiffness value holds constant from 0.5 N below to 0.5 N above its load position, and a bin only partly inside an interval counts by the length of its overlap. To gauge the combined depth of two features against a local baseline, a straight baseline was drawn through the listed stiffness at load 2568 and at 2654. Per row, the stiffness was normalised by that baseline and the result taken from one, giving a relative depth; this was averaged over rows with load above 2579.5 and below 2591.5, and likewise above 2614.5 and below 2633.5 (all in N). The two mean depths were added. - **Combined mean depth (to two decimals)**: -0.03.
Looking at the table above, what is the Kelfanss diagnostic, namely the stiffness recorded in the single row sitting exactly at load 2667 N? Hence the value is 16.1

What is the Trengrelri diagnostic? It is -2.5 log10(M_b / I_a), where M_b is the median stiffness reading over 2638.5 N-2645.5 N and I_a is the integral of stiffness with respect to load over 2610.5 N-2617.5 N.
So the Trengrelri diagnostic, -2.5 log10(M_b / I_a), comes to 2.15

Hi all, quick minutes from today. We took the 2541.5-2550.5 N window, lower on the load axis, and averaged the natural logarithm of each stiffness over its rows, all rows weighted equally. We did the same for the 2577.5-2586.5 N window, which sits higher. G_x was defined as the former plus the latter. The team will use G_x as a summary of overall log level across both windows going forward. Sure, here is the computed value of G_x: 5.57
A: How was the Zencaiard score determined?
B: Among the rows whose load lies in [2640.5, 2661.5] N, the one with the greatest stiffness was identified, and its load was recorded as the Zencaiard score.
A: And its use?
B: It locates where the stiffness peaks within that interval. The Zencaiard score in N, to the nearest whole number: 2650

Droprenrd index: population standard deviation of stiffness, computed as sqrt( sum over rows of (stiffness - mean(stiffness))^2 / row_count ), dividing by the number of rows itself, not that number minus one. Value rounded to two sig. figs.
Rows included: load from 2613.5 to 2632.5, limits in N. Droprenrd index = 0.22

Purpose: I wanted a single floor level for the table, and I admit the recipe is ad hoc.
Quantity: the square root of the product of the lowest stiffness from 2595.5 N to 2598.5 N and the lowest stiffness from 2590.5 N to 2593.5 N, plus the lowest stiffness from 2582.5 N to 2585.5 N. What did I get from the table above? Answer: 32.2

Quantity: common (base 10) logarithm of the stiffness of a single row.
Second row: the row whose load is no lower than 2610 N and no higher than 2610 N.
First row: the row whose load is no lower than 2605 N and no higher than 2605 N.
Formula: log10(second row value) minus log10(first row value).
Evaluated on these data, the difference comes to -0.014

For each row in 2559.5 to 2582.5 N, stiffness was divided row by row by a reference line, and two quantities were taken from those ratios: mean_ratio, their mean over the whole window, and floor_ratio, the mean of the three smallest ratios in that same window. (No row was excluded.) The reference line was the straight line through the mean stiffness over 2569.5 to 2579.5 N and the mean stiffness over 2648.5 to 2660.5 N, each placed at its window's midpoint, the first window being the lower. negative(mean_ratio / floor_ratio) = -1.03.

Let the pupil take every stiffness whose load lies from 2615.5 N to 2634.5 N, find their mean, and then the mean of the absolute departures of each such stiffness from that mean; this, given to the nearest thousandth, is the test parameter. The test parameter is 0.165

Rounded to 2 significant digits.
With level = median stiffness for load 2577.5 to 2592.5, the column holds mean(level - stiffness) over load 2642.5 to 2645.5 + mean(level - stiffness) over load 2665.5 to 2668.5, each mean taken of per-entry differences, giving 1.5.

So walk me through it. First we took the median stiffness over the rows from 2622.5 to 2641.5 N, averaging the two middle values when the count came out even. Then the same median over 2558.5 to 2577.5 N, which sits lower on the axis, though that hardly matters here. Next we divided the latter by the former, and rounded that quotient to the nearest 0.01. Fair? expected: 1.01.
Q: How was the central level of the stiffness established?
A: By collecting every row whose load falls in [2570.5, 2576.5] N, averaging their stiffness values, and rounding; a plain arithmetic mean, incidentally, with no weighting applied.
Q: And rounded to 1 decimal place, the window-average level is 16.6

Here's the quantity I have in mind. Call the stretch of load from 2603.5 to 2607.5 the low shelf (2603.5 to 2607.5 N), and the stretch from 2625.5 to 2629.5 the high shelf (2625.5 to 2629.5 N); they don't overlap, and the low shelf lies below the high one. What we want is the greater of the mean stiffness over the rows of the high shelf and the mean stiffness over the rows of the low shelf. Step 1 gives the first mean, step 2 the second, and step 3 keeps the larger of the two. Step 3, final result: 16.1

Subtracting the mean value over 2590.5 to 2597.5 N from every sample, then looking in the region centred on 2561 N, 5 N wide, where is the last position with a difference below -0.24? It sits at 2563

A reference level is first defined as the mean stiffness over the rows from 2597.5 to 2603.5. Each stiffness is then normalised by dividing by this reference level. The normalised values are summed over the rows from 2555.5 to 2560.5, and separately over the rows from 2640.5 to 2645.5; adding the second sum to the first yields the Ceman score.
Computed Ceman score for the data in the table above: 10.0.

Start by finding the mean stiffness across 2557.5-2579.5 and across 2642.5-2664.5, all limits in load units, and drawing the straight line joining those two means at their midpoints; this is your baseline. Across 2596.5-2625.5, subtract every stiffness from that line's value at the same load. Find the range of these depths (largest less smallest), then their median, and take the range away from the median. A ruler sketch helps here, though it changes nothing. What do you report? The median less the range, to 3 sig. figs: -1.47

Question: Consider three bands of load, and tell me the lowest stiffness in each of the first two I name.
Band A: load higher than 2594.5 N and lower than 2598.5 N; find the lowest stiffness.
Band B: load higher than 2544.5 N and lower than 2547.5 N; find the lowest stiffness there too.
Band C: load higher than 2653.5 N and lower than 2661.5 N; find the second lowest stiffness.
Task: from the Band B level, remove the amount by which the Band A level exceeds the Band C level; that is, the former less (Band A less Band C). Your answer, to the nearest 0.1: 15.5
